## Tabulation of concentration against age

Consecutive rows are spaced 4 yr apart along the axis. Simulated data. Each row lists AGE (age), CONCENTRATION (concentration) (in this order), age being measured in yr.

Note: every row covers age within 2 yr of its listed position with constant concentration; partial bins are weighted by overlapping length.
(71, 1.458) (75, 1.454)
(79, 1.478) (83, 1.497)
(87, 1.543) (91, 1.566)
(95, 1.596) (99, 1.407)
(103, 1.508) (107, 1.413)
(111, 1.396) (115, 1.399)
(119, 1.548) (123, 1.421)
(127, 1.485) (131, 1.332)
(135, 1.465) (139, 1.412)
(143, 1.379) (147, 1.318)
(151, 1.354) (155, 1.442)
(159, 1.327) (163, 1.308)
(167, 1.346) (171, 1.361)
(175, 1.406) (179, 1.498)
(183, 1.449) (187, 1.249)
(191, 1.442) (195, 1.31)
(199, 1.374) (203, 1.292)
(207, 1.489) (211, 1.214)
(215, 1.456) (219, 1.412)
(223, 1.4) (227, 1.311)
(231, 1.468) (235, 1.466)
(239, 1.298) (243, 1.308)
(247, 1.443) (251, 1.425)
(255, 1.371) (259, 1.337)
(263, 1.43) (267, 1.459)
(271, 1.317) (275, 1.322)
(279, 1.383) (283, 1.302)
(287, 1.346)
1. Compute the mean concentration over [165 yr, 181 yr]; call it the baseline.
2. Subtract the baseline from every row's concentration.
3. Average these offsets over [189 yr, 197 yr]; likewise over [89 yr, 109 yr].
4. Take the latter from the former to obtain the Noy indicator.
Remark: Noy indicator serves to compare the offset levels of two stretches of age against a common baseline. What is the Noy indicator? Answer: -0.12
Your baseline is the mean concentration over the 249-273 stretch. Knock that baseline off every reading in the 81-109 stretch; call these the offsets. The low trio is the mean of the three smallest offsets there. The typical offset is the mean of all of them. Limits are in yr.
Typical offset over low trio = 2.3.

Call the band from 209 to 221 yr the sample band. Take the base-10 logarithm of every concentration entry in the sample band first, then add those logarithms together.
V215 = 0.40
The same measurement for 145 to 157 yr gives 0.41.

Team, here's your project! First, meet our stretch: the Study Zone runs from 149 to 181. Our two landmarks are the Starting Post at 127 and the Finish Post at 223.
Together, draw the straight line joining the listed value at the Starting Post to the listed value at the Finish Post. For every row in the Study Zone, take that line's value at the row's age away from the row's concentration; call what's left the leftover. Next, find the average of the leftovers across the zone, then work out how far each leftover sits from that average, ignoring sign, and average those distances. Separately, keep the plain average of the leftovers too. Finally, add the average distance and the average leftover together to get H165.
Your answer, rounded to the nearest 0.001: -0.017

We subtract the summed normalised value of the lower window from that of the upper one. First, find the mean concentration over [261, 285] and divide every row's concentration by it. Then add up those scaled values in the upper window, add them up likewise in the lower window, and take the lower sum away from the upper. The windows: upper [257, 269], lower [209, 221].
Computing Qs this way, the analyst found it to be 0.11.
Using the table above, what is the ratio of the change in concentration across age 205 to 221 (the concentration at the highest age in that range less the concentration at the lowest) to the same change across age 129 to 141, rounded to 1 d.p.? -1.0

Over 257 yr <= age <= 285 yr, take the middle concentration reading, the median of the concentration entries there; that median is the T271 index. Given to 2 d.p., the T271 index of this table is 1.34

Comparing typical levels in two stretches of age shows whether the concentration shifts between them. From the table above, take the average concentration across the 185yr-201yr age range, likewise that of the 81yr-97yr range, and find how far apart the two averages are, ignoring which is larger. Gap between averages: 0.207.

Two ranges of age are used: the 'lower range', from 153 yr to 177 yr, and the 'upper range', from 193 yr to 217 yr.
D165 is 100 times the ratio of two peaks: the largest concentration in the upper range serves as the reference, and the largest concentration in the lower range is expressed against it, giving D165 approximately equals 97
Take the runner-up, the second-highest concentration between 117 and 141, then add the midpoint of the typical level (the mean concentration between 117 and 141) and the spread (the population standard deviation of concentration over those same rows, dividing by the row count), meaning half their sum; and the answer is 2.24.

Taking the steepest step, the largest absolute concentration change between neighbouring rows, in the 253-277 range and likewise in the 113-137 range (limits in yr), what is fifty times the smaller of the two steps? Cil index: 7.1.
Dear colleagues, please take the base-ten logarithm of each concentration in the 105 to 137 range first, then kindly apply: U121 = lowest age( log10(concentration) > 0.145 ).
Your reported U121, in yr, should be 107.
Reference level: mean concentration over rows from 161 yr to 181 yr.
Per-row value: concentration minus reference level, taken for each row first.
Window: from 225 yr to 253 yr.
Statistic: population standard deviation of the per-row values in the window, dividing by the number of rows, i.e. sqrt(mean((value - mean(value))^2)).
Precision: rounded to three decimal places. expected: 0.073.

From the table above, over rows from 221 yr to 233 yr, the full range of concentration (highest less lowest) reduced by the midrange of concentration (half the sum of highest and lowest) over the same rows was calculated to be -1.23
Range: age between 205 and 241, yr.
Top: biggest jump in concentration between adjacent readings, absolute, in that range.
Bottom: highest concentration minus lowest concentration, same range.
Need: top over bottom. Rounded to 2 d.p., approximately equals 1.00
